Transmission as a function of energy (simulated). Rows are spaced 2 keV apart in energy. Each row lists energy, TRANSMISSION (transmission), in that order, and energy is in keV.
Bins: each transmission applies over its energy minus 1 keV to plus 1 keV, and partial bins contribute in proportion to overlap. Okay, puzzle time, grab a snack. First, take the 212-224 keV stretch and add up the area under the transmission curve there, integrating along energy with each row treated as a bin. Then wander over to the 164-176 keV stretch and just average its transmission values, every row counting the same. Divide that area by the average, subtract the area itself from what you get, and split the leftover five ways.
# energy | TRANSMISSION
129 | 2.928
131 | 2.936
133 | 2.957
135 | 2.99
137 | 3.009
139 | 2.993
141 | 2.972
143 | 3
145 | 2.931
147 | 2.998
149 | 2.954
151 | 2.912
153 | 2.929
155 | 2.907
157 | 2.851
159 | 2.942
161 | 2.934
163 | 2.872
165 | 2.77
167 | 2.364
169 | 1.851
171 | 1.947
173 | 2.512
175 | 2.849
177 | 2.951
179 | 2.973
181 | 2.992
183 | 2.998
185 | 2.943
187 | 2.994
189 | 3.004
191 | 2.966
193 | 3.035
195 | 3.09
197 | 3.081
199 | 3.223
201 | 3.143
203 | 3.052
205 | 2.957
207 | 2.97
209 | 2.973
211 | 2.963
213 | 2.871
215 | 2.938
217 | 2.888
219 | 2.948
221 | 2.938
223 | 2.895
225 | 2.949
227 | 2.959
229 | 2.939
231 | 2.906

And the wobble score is -4.06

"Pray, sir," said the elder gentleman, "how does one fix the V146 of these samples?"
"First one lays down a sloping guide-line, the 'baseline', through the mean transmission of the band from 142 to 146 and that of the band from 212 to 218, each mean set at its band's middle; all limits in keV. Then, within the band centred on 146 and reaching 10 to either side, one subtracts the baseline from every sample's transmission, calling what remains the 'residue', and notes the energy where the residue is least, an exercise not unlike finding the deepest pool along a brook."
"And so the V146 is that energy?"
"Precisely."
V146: 155 keV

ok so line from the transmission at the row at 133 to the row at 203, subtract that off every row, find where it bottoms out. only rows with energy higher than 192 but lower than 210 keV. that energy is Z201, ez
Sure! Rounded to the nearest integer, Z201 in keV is 205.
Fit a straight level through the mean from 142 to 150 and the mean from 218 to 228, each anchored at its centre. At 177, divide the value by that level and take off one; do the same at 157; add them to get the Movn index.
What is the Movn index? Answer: -0.041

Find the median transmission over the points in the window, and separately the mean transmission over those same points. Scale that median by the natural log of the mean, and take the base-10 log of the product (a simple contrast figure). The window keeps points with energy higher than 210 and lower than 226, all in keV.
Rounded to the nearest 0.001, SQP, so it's 0.499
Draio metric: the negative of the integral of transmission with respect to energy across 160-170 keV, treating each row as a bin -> -25.6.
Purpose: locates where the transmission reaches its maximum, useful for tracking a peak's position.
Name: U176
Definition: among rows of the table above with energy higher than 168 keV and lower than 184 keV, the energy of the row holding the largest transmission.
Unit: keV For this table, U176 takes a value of 183 keV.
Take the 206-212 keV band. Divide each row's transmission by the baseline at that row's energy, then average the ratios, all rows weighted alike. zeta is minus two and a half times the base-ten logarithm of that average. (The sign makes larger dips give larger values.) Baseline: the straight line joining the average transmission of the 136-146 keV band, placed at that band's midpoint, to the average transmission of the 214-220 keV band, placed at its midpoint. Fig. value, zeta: -0.014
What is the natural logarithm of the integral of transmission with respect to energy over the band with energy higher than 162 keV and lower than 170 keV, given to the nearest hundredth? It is 2.98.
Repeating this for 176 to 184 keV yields 3.17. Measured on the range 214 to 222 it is 3.15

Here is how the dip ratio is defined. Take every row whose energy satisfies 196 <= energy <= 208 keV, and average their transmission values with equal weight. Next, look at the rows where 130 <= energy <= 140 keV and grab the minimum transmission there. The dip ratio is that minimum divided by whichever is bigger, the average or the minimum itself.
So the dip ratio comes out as 0.96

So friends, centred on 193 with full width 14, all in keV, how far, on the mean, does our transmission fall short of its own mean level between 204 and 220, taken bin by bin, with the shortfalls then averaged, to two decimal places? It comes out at -0.12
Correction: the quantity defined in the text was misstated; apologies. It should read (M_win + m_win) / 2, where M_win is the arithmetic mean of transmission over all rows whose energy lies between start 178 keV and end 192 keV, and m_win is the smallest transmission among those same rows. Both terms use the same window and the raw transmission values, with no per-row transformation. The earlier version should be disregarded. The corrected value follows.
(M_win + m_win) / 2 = 2.96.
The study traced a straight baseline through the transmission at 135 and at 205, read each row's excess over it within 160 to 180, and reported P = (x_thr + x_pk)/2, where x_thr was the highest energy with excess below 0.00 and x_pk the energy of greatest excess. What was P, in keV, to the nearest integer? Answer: 178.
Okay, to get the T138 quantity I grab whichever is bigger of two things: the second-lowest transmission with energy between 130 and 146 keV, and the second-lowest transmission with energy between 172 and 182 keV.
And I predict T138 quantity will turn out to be 2.94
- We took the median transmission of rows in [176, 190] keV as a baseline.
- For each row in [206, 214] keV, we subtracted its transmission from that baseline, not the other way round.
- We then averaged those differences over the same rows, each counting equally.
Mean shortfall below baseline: 0.048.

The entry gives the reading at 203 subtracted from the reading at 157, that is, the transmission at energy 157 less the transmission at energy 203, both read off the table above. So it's -0.20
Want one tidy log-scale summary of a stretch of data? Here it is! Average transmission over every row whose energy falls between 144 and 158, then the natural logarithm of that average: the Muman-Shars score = 1.07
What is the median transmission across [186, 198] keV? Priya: 3.02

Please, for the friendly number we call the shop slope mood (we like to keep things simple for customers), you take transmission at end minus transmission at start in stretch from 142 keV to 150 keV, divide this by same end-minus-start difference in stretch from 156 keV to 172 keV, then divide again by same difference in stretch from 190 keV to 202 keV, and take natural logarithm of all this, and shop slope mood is -1.2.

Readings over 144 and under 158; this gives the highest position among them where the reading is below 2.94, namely 157 keV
